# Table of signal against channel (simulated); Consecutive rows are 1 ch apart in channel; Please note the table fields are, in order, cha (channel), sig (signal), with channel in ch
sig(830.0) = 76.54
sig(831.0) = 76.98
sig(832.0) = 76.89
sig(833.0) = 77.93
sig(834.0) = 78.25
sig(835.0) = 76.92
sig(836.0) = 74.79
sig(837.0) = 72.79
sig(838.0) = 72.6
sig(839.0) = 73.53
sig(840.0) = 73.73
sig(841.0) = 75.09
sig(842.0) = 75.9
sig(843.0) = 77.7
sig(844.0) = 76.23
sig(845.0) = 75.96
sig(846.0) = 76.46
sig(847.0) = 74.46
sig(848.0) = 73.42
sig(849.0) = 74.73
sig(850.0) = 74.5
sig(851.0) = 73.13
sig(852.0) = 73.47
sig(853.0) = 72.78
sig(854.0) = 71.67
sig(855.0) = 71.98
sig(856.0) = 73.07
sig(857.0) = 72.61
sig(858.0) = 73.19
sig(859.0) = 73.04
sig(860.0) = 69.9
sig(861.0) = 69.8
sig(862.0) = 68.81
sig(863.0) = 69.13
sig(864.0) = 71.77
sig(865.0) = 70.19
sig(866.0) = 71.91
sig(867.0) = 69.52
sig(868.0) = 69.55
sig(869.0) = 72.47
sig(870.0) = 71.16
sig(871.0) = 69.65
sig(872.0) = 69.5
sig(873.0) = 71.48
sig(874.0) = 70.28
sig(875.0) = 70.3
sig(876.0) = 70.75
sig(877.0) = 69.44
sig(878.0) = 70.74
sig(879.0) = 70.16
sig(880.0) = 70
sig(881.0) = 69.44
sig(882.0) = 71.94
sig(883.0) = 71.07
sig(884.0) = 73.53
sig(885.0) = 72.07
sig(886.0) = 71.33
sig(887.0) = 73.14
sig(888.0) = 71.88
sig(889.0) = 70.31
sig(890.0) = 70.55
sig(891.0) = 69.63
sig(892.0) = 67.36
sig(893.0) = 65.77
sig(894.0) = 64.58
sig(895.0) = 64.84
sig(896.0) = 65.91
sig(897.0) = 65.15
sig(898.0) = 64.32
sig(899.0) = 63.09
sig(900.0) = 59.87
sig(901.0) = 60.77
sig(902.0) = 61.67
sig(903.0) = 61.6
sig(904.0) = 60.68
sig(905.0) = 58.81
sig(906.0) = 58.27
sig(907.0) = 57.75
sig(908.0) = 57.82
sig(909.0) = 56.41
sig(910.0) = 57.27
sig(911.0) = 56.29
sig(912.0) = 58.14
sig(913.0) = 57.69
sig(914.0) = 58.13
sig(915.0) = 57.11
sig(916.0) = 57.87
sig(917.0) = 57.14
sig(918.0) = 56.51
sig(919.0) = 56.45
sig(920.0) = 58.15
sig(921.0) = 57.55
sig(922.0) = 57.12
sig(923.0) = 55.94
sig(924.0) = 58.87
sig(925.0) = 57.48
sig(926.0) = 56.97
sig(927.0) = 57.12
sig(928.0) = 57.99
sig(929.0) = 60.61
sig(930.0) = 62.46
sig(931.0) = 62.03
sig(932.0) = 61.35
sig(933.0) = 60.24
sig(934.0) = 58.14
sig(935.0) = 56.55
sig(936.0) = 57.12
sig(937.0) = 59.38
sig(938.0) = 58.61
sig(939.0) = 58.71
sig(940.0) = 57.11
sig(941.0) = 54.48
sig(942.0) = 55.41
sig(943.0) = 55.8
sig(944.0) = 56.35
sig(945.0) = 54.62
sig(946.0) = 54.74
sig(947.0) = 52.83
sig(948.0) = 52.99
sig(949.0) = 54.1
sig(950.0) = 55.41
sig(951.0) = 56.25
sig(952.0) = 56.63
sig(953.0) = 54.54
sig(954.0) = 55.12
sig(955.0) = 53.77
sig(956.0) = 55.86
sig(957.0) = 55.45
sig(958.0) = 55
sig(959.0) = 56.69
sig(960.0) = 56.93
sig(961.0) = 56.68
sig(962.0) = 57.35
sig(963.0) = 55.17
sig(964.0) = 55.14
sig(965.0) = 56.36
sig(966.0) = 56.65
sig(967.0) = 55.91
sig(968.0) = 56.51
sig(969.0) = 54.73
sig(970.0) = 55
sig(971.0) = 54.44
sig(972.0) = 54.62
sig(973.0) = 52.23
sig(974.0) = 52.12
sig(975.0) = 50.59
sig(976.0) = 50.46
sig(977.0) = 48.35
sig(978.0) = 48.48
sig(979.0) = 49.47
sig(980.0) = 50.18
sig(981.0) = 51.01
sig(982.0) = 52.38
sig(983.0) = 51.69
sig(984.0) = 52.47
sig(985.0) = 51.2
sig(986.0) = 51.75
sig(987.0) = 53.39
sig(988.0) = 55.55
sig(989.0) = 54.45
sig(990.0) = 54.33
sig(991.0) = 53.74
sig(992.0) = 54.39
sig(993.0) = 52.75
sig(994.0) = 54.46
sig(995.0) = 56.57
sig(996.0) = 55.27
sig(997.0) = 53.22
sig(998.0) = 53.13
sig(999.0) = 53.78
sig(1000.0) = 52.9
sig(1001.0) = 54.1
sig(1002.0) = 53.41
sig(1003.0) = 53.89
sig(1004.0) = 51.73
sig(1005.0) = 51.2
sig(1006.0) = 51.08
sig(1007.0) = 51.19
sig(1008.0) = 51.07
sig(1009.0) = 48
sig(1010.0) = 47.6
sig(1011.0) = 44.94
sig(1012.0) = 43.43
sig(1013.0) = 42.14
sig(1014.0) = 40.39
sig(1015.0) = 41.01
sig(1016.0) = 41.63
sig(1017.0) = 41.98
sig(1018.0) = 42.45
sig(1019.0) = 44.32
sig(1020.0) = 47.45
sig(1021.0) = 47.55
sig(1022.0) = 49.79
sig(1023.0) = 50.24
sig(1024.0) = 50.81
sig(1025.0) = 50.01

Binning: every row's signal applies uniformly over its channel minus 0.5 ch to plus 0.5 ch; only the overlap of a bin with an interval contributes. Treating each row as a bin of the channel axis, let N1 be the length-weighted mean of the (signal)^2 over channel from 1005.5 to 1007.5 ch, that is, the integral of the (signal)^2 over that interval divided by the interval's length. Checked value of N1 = 2615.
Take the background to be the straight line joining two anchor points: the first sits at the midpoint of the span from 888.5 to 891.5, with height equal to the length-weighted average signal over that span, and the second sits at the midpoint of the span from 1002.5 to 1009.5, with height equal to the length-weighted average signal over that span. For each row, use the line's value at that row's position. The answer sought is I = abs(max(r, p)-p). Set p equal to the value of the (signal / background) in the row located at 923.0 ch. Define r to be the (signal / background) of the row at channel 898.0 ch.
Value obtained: 0.07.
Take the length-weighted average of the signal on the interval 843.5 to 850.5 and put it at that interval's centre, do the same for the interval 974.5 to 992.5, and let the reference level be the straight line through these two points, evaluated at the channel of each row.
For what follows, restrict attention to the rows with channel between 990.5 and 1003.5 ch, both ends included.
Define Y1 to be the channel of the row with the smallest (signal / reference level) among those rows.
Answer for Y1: 993.0 ch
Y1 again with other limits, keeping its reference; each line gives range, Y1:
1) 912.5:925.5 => 918.0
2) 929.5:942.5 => 941.0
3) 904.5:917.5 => 909.0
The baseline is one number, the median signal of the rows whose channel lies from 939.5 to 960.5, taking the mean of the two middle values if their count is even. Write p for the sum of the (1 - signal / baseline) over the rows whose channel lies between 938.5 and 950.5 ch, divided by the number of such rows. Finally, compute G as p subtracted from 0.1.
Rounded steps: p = 0.00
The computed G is 0.096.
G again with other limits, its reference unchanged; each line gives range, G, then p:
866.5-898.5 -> 0.356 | -0.26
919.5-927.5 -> 0.136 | -0.04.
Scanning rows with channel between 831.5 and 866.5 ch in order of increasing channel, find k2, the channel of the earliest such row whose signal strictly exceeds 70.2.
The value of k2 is 832.0 ch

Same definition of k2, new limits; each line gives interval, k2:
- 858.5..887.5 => 859.0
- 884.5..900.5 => 885.0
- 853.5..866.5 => 854.0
